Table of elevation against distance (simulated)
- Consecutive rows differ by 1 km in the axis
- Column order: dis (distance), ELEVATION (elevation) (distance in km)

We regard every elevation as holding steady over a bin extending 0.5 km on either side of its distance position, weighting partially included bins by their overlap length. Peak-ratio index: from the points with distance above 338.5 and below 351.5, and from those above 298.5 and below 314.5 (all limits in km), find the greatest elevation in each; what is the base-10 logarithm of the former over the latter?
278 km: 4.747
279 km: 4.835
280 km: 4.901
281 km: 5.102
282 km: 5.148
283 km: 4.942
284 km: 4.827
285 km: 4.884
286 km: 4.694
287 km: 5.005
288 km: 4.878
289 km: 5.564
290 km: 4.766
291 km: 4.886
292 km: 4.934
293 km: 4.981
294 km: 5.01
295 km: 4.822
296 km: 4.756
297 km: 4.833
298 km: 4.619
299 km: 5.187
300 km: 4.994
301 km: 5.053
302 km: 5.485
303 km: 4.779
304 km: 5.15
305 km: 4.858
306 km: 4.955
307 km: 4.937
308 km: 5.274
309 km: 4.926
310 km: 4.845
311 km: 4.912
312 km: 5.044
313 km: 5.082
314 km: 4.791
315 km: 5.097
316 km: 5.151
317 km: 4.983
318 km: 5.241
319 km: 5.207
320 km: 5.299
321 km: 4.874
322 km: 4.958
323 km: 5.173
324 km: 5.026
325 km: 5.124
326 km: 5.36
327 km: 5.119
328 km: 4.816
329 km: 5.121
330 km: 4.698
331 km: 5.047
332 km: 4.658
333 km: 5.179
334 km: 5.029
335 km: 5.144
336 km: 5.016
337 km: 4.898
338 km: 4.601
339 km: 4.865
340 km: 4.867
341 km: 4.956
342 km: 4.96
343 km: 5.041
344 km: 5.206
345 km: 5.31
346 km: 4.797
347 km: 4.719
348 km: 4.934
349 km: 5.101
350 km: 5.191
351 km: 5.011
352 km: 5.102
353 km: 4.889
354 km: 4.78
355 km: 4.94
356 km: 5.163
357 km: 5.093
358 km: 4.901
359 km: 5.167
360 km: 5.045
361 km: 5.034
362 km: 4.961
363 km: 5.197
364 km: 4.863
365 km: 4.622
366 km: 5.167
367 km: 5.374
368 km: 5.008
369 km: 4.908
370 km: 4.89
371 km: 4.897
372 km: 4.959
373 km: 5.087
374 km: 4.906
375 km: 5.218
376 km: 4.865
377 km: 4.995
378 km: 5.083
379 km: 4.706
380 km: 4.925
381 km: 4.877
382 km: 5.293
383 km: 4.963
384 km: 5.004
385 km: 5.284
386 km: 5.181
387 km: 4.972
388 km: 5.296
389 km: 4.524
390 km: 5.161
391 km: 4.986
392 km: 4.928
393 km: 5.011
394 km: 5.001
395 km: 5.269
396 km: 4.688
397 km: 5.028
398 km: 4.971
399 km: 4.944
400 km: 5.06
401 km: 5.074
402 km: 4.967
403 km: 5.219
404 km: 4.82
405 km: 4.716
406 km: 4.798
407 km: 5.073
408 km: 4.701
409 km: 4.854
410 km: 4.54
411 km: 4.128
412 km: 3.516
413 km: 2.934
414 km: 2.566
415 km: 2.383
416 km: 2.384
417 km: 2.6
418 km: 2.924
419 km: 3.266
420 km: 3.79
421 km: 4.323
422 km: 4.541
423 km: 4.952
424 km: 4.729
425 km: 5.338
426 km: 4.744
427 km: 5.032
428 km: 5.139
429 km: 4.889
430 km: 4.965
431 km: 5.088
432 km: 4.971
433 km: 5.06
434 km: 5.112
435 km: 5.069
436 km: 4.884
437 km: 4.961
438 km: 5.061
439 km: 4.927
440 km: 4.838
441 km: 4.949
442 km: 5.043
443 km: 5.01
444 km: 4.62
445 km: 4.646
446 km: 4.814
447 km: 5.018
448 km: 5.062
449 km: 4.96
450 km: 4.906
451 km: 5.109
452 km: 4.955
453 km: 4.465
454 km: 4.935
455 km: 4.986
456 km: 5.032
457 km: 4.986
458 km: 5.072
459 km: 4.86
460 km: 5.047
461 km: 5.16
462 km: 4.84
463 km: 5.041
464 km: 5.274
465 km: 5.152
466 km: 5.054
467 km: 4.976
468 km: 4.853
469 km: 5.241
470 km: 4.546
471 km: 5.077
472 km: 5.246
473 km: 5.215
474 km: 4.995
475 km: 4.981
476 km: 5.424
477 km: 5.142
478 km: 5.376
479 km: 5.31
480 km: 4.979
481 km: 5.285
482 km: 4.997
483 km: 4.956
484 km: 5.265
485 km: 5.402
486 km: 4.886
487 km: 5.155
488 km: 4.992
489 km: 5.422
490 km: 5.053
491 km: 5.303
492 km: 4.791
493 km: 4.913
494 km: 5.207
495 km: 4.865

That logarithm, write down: -0.014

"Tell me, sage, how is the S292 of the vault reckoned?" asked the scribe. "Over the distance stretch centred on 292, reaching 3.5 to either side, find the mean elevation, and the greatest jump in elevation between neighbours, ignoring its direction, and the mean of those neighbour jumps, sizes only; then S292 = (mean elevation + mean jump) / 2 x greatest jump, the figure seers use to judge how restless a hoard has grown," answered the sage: 2.1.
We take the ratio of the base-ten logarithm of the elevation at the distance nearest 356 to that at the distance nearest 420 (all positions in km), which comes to 1.23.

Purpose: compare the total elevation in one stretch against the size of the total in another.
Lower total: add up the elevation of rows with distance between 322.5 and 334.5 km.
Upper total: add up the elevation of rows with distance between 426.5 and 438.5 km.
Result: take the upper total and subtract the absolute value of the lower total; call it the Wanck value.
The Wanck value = -0.1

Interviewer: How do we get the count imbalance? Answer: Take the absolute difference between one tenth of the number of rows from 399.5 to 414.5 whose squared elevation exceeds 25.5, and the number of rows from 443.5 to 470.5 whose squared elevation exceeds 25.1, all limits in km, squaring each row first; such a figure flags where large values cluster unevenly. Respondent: 12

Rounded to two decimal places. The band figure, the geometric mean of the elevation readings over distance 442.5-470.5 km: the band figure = 4.95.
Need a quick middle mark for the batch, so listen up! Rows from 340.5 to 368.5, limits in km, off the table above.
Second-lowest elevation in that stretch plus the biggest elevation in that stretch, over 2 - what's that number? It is 5.05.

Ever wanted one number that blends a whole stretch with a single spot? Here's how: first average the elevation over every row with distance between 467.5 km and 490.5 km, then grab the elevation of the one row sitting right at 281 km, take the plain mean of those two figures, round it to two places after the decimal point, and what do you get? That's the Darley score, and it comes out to 5.11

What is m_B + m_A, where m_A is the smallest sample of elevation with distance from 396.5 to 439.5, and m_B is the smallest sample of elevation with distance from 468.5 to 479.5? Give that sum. 6.93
